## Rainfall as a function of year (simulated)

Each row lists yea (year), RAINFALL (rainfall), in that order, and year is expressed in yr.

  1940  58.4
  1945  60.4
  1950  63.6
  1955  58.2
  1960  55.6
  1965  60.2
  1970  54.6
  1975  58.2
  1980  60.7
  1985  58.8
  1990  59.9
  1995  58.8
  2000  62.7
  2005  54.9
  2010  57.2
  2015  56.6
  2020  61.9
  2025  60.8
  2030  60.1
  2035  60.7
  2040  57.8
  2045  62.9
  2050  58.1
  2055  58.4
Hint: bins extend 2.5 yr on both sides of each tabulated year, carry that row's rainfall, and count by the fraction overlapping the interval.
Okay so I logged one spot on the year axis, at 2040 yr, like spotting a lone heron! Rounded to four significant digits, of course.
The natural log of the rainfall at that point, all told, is 4.057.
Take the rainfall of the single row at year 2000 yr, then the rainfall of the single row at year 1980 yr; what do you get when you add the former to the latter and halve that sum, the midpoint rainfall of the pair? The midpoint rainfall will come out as 62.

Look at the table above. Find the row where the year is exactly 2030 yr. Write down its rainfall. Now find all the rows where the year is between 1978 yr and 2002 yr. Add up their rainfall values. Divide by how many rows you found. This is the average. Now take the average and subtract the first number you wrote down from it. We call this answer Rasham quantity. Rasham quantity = 0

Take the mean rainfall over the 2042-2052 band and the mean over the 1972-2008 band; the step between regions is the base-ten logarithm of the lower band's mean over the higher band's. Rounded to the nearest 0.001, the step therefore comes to -0.010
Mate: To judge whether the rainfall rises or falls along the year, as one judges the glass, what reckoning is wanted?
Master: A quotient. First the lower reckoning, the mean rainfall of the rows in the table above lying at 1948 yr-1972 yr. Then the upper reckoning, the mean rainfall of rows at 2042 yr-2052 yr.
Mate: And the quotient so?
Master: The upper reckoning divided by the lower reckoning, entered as 1.035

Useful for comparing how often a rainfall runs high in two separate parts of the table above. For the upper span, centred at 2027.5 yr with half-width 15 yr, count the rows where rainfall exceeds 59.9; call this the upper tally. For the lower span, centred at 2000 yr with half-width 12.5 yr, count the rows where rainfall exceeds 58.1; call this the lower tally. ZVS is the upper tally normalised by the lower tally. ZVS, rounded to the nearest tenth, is 1.3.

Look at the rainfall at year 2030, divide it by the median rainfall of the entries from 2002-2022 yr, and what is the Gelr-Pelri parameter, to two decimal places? 1.06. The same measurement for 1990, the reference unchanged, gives 1.05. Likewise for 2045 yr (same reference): 1.11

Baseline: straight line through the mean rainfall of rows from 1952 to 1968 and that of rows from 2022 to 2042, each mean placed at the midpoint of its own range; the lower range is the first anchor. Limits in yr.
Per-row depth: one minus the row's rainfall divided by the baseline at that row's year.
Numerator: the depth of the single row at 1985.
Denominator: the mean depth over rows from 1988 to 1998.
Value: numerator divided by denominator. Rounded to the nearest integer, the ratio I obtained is 0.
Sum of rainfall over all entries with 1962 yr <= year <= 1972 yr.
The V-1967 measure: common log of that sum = 2.06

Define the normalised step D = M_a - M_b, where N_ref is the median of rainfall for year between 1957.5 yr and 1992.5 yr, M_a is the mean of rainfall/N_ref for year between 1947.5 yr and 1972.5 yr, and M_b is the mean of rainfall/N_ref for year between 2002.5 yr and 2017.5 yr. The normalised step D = 0.038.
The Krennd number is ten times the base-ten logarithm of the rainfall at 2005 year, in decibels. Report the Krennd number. 17.4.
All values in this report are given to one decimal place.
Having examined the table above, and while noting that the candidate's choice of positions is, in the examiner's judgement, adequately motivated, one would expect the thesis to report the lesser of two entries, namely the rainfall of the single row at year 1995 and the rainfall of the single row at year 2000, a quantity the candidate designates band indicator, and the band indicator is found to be 58.8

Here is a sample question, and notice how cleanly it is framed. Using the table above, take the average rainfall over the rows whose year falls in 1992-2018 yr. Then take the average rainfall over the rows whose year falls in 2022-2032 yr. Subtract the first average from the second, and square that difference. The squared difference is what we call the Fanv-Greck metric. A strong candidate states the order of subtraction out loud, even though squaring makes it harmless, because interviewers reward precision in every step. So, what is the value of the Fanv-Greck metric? 6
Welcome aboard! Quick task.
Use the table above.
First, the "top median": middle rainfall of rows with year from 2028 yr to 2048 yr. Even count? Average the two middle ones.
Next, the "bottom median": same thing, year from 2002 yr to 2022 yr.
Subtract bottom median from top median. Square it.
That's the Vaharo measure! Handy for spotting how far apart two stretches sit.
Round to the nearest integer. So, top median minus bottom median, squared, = 12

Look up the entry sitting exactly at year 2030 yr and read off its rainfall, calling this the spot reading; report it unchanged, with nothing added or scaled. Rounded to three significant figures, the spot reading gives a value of 60.1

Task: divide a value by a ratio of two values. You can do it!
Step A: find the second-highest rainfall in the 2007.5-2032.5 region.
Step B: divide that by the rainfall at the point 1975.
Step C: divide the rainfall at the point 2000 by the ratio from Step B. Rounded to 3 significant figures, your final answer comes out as 60.0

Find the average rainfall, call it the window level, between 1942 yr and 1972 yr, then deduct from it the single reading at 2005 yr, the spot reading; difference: 3.9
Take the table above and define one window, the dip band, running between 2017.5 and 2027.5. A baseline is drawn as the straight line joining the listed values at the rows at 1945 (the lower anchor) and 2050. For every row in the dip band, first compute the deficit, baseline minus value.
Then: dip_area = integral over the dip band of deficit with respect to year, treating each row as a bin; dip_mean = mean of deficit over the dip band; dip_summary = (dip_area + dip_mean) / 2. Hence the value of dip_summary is -15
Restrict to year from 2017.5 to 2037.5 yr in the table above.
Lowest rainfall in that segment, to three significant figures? 60.1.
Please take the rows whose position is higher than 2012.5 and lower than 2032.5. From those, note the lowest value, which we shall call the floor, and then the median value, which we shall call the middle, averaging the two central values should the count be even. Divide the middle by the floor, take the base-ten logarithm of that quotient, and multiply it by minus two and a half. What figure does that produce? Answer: -0.071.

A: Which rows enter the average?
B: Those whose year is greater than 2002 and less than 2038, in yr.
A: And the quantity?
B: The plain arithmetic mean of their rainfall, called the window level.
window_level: 58.9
